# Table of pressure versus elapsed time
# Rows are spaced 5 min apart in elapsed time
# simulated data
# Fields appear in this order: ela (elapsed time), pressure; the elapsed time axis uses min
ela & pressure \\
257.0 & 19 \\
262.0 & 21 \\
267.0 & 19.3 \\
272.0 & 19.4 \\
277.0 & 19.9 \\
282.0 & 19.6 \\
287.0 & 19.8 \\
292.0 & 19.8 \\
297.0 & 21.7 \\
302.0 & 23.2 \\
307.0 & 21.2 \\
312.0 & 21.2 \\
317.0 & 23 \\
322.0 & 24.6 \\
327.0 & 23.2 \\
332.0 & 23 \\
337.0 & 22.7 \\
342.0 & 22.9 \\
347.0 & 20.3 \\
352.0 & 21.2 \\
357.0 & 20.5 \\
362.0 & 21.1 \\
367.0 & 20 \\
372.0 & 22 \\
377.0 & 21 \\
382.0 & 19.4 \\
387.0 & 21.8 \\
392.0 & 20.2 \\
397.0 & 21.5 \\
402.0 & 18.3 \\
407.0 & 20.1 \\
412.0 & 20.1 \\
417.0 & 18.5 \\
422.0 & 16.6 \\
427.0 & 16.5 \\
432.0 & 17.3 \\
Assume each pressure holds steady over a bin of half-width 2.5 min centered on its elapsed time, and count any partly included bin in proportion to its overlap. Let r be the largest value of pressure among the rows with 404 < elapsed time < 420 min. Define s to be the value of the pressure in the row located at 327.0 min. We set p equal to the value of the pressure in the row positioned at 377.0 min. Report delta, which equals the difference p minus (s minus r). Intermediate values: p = 21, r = 20.1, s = 23.2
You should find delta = 18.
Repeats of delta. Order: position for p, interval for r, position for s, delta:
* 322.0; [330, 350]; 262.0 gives 27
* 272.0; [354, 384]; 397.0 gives 20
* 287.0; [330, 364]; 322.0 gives 18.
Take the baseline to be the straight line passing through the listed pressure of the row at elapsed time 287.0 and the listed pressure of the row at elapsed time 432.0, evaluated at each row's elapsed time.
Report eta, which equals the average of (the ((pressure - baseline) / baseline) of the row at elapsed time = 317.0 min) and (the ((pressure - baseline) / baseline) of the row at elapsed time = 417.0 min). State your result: 0.12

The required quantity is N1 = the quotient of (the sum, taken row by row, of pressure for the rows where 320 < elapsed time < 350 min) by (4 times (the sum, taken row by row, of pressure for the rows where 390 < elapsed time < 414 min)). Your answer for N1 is 0.34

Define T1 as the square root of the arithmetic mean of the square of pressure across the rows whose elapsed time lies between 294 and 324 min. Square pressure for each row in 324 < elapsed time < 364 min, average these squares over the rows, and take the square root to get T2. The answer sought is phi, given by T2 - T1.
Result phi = -1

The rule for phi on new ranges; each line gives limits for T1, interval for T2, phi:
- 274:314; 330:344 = 2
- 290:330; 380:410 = -2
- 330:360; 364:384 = -1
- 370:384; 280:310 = 0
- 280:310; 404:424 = -2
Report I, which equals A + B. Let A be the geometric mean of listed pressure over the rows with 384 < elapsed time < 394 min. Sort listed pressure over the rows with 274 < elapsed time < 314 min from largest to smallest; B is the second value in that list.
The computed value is 43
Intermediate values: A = 21.0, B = 21.7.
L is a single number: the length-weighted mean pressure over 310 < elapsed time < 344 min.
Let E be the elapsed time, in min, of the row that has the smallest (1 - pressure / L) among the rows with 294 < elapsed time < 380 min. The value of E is 322.0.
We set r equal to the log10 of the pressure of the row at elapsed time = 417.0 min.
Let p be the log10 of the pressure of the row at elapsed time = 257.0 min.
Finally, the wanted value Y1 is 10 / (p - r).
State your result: 863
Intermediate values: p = 1.28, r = 1.267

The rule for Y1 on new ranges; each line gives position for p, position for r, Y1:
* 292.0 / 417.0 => 339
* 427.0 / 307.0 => -92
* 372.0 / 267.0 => 176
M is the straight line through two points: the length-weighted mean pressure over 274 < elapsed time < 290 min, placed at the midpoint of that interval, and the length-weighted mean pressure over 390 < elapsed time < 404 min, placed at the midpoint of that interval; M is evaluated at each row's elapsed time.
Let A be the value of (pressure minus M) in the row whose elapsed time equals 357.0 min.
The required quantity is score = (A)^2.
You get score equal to 0.30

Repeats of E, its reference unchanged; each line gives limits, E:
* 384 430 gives 387.0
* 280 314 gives 302.0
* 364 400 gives 372.0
